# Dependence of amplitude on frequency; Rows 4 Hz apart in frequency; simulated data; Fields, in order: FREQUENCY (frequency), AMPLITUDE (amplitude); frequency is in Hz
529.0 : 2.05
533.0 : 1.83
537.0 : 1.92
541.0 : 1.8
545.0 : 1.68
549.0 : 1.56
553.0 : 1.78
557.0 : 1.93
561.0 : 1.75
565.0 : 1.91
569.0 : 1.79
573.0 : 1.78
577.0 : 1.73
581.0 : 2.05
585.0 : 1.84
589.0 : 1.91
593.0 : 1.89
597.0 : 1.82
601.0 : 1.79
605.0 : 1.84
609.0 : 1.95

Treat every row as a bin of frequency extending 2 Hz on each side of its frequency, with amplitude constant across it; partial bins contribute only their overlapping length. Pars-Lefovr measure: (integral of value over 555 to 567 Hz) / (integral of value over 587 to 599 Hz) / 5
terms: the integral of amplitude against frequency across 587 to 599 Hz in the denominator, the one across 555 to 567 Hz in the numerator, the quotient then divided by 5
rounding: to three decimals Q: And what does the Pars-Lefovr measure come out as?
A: 0.199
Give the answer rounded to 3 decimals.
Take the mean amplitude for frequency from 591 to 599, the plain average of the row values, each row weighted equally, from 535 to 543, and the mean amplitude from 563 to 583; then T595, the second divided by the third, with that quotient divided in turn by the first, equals 0.541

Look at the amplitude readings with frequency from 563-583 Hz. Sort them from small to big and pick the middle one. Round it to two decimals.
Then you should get 1.79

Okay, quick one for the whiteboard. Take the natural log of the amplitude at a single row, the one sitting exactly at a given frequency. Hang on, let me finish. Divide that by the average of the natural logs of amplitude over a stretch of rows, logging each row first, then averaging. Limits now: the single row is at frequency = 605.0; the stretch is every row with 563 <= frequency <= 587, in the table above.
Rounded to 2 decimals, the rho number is 0.99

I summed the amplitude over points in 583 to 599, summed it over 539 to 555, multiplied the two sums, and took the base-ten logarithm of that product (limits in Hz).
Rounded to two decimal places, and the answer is 1.71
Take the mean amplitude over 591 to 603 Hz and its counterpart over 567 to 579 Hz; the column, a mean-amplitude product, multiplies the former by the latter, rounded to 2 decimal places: 3.24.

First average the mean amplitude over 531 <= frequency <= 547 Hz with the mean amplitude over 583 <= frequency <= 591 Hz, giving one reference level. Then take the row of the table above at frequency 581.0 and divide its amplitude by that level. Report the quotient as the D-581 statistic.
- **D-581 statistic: 1.11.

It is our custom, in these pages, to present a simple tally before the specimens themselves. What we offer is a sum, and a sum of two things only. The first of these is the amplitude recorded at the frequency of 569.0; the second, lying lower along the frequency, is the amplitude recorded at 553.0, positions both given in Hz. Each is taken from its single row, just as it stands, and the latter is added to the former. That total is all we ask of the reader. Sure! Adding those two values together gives 3.57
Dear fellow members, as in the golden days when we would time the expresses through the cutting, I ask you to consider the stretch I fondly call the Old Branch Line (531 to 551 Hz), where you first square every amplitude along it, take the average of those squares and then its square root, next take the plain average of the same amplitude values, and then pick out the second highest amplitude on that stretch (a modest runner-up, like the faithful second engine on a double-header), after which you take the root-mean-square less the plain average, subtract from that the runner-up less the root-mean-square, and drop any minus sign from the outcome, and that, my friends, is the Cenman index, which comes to 0.063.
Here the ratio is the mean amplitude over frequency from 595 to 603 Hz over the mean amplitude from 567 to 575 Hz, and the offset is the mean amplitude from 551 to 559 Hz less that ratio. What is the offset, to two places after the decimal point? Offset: 0.84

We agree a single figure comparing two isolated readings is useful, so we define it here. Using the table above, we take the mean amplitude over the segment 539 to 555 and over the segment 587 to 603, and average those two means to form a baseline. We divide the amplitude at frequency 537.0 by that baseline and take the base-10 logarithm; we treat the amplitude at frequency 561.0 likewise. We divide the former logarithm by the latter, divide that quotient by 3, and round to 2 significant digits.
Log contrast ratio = -1.6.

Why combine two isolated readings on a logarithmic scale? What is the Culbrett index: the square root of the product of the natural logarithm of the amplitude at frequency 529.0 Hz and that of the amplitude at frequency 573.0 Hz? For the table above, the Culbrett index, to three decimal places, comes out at 0.643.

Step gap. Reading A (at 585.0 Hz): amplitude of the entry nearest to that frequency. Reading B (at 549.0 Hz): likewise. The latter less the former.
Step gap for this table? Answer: -0.28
